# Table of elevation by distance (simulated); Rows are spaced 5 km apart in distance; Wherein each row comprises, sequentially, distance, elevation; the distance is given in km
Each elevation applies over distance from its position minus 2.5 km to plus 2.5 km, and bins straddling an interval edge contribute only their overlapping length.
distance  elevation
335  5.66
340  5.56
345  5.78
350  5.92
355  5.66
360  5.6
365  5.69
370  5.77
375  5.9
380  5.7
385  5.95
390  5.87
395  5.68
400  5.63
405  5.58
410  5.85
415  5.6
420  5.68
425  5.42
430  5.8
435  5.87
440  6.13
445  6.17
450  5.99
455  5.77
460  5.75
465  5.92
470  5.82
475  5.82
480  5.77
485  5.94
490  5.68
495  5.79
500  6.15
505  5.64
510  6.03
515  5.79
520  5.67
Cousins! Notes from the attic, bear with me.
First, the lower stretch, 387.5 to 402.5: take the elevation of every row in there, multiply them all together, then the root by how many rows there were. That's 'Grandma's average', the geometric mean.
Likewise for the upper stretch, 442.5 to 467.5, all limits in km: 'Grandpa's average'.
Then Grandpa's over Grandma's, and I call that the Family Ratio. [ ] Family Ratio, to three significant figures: 1.03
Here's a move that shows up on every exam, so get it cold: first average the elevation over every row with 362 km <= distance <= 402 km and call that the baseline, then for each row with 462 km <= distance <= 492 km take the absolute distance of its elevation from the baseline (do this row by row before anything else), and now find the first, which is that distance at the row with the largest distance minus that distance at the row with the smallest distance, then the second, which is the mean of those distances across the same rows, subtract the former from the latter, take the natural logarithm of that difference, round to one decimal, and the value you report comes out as -2.0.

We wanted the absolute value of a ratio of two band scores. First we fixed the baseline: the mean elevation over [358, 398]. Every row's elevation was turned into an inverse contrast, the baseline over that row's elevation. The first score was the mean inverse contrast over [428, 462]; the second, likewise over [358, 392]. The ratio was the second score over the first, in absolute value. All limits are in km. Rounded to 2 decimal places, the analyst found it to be 1.02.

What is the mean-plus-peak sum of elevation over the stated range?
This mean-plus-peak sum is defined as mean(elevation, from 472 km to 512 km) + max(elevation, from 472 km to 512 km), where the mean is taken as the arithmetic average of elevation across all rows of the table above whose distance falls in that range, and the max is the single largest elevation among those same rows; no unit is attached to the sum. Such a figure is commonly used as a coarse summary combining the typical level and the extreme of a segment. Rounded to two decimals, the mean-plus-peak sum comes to 12.00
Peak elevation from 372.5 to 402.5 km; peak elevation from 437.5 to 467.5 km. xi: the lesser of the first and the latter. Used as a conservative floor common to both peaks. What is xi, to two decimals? 5.95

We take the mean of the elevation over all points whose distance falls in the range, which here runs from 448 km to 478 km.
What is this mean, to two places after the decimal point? 5.84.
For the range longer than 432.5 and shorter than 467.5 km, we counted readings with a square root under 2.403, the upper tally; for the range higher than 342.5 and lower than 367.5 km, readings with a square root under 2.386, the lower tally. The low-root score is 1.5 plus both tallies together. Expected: 6.5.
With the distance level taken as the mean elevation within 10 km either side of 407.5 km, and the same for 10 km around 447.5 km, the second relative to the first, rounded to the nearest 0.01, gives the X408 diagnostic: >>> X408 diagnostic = 1.06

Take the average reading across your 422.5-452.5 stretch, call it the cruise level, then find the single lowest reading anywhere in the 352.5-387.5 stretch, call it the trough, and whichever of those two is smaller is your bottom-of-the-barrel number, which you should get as 5.60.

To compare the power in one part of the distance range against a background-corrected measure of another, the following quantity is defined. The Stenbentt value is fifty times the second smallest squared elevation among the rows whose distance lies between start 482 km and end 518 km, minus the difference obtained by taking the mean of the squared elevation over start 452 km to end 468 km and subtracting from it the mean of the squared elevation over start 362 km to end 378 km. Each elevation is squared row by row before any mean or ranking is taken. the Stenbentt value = 1613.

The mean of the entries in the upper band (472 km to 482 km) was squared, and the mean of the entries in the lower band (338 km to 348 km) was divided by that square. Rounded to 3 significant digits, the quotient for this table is 0.169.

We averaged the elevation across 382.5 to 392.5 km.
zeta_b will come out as 5.91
